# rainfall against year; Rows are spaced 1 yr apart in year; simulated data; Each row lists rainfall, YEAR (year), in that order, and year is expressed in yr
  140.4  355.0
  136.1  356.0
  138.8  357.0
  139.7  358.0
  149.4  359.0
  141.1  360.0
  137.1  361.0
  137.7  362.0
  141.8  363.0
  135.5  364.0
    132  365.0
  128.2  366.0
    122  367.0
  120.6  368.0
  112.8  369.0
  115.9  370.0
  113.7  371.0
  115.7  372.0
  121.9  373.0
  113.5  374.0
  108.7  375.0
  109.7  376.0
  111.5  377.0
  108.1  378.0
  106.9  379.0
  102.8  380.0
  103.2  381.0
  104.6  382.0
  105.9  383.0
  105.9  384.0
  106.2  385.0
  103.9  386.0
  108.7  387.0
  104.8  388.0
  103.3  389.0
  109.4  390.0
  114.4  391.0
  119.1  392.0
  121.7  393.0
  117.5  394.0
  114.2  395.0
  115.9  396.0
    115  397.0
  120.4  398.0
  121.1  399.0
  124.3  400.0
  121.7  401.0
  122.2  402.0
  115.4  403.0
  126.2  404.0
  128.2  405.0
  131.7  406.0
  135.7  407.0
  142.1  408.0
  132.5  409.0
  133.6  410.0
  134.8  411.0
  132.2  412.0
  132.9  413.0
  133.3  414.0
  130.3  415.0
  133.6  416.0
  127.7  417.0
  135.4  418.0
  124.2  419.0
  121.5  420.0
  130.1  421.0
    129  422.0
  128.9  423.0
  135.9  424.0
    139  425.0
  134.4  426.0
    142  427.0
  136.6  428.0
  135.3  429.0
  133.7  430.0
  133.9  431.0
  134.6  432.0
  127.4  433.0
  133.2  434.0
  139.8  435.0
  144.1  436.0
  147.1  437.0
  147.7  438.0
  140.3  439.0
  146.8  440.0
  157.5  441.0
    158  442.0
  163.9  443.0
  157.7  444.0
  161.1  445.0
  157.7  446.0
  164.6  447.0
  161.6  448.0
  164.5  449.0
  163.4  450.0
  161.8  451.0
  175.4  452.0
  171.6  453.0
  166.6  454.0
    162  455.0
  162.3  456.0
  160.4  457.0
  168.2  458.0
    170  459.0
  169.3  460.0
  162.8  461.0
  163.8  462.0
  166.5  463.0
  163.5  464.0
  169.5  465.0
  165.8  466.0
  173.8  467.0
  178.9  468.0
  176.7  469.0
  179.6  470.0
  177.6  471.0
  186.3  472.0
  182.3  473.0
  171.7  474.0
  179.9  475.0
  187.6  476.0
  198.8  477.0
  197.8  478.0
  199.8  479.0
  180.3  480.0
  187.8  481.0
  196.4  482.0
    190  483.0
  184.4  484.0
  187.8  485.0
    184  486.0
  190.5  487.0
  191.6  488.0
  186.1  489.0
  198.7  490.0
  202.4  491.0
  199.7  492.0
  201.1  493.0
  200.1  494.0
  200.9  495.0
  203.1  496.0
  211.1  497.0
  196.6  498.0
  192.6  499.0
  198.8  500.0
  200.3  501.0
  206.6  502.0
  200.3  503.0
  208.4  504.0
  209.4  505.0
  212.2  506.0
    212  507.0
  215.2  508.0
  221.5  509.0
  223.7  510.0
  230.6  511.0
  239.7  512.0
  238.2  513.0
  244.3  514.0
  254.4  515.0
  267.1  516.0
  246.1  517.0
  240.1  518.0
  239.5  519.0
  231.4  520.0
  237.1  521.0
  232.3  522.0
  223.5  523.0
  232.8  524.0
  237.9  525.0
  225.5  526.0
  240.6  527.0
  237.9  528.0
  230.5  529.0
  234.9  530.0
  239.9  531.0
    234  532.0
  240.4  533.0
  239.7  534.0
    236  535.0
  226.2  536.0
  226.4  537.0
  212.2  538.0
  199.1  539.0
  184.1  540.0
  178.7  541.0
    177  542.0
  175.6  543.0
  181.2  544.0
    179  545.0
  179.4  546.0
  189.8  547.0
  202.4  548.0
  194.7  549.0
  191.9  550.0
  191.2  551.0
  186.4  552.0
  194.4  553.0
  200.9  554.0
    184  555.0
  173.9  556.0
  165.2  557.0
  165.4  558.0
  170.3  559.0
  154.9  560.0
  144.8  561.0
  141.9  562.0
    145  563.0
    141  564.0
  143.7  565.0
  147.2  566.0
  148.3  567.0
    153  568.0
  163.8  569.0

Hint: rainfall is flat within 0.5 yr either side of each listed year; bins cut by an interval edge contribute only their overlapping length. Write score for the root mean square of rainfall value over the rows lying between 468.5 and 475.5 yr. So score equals 179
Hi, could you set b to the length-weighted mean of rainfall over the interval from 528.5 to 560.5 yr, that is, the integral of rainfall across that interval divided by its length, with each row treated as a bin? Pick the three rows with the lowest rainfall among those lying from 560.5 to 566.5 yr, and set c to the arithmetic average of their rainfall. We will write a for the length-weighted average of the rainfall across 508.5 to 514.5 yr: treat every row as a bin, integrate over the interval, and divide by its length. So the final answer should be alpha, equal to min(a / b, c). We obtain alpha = 1.2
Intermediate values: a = 233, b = 198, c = 142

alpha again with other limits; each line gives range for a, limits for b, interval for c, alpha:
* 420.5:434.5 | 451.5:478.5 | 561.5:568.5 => 0.8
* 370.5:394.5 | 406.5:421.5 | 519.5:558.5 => 0.8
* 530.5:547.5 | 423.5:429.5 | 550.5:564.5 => 1.5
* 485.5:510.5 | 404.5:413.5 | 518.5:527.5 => 1.5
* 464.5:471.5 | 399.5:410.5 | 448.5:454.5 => 1.4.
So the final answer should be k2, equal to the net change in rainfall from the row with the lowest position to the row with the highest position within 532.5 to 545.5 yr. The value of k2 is -61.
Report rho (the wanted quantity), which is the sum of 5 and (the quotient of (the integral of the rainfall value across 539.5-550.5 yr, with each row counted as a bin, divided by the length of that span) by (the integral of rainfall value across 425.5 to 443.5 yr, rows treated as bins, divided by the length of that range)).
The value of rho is 6.30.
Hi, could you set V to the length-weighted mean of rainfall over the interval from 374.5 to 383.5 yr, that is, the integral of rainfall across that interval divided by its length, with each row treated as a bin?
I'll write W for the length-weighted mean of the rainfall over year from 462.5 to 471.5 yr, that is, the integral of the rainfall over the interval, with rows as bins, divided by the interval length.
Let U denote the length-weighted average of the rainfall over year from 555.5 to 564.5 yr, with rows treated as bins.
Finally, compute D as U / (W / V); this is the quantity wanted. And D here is 97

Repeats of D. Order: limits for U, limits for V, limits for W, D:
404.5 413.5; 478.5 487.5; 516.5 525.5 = 107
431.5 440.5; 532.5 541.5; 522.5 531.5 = 129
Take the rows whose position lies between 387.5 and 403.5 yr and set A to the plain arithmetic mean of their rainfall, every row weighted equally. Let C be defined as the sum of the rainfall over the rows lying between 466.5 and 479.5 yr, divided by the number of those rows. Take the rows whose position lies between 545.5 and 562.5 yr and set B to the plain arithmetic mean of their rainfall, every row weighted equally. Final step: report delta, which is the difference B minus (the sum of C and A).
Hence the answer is -122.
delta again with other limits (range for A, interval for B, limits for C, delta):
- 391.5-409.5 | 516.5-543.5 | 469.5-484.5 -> -86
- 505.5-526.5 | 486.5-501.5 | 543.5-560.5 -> -218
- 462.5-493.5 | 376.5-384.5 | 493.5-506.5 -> -282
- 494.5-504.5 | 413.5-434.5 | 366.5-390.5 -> -179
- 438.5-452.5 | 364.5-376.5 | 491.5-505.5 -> -244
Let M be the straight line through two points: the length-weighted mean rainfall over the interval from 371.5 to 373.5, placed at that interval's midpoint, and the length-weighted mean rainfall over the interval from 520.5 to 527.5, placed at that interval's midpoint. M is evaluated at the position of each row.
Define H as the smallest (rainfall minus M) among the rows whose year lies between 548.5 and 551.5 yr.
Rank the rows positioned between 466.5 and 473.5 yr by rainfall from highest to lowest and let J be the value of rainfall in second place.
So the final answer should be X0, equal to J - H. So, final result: 244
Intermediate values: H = -62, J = 182.3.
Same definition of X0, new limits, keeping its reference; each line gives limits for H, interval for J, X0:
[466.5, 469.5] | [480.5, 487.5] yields 207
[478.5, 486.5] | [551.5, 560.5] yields 215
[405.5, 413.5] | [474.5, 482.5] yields 215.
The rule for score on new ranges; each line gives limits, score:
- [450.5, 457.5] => 166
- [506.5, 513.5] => 226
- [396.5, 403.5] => 120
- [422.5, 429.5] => 136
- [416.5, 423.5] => 128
